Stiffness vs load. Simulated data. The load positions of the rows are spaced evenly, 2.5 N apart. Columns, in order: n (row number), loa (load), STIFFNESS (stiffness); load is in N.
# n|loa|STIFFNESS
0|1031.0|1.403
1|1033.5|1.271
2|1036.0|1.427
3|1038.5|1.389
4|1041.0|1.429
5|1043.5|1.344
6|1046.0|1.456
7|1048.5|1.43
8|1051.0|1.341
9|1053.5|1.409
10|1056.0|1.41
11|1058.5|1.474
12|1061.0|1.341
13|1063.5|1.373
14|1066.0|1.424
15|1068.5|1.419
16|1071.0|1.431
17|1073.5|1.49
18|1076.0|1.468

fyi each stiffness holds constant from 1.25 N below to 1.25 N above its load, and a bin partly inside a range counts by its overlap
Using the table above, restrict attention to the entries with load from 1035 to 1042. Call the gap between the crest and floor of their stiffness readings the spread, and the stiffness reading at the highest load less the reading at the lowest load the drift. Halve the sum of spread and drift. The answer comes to 0.021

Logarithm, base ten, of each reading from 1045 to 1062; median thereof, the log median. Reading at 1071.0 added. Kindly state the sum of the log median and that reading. 1.58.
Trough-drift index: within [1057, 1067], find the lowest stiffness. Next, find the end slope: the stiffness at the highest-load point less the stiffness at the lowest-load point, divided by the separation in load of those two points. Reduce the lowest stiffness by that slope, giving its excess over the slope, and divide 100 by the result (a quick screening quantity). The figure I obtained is 74.2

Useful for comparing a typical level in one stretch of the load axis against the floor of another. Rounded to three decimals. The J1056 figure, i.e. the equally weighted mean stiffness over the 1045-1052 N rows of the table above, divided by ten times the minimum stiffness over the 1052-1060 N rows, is 0.100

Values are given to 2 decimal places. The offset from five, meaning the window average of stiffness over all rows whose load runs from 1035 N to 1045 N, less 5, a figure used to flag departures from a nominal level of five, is -3.60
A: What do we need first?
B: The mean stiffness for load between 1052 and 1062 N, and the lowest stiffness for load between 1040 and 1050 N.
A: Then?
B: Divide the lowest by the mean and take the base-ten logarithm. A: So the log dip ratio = -0.020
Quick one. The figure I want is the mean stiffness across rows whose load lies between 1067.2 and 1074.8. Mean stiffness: 1.45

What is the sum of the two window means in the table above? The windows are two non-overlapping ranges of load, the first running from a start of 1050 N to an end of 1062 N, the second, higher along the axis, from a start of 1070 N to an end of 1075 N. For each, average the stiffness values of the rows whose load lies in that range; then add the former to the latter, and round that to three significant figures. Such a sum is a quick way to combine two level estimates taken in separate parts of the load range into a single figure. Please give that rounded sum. 2.86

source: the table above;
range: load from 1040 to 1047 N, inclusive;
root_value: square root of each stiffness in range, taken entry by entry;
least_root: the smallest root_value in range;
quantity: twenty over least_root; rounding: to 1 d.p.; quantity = 17.3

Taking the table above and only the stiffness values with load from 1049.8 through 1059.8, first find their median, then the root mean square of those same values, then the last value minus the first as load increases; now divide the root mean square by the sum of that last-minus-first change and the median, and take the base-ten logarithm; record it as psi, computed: -0.039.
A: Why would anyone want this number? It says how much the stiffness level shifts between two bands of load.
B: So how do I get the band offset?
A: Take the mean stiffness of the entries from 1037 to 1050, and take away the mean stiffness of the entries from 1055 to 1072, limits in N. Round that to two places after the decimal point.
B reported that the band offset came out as 0.00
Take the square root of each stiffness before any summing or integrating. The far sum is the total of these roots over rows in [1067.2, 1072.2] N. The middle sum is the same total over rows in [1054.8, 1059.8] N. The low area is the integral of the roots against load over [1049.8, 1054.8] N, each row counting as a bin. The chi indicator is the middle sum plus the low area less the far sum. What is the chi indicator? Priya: 5.88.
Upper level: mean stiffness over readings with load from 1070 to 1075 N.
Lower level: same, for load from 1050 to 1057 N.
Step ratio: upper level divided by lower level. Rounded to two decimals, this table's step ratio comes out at 1.05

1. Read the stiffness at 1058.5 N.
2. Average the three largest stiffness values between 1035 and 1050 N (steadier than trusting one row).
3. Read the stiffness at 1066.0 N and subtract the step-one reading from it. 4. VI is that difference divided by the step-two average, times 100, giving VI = -3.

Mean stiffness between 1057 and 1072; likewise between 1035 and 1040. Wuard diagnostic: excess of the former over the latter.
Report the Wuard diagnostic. 0.002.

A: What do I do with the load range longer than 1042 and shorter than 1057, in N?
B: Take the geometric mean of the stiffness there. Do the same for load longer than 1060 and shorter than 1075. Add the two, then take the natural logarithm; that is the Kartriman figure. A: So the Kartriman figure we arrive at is 1.03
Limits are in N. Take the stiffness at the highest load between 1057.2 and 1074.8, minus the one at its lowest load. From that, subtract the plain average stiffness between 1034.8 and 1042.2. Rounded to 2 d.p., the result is -1.40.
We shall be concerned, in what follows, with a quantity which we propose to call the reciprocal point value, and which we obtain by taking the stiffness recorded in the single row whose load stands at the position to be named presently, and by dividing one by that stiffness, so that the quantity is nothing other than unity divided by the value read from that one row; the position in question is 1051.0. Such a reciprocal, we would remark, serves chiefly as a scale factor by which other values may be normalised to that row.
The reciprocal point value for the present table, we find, 0.746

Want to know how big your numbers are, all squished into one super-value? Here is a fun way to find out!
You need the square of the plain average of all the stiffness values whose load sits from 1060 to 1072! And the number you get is 1.95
